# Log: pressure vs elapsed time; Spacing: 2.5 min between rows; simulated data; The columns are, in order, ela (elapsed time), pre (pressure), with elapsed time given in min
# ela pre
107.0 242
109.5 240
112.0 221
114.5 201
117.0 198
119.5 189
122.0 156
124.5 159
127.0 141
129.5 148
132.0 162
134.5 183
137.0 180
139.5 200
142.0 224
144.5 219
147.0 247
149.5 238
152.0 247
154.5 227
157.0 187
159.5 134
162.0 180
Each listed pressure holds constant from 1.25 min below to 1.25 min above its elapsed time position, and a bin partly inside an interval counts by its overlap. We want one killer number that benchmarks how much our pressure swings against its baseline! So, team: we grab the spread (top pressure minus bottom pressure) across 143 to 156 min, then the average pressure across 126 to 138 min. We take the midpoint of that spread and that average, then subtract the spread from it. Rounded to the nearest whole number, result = 67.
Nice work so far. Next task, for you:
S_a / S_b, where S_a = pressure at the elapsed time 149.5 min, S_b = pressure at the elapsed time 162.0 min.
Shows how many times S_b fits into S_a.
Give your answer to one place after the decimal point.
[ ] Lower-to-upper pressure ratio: 1.3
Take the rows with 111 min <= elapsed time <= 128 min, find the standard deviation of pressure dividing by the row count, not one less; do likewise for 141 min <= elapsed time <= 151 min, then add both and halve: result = 19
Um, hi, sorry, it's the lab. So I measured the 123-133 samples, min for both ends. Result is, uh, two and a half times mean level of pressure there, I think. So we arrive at 381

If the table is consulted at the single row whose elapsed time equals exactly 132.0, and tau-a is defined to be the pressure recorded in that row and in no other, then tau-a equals 162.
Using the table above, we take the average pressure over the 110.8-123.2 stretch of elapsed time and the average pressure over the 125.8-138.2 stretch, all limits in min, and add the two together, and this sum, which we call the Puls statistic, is 356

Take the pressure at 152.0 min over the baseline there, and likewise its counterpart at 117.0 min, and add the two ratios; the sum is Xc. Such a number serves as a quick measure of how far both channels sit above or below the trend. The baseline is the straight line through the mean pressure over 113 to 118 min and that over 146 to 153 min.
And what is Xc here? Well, 2.0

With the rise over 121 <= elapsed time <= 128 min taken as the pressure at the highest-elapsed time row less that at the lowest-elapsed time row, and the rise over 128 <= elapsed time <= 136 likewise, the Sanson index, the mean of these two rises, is 10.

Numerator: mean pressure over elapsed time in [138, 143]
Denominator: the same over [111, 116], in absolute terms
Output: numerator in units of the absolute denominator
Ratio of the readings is 1.00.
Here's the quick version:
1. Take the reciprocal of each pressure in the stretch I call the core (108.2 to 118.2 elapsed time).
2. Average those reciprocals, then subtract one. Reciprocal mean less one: -0.995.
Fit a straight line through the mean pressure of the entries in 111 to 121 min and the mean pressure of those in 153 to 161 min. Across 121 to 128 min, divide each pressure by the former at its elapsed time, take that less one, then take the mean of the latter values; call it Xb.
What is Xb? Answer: -0.23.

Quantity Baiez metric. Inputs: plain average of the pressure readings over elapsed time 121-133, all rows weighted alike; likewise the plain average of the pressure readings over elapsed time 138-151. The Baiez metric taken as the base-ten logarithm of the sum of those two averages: 2.58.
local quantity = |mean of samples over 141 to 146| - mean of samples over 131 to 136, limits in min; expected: 49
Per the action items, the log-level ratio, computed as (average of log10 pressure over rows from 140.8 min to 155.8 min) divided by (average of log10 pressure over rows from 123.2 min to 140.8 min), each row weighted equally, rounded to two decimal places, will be 1.07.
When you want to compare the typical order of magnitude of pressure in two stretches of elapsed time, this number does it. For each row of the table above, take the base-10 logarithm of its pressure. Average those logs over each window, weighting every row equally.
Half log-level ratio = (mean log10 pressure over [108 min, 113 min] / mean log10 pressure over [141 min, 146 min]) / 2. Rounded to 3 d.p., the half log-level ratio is 0.504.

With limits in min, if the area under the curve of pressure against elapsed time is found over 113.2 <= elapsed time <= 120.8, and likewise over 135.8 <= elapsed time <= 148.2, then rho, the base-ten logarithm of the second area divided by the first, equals 0.3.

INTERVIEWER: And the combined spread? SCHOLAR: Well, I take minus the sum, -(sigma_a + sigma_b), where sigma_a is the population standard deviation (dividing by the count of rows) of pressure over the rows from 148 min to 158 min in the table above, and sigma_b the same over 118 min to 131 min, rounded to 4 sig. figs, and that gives -39.37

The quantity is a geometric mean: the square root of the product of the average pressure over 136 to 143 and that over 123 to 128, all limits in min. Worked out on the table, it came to 174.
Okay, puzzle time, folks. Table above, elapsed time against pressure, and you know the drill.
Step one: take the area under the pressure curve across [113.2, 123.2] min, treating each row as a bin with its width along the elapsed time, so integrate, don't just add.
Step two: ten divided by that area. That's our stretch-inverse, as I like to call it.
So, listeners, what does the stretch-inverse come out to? 0.0054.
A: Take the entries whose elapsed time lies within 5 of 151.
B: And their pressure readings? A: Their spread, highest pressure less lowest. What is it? 20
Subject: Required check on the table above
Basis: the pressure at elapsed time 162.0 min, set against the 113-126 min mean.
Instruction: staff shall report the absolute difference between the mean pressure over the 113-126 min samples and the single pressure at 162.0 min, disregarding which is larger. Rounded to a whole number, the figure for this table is 1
